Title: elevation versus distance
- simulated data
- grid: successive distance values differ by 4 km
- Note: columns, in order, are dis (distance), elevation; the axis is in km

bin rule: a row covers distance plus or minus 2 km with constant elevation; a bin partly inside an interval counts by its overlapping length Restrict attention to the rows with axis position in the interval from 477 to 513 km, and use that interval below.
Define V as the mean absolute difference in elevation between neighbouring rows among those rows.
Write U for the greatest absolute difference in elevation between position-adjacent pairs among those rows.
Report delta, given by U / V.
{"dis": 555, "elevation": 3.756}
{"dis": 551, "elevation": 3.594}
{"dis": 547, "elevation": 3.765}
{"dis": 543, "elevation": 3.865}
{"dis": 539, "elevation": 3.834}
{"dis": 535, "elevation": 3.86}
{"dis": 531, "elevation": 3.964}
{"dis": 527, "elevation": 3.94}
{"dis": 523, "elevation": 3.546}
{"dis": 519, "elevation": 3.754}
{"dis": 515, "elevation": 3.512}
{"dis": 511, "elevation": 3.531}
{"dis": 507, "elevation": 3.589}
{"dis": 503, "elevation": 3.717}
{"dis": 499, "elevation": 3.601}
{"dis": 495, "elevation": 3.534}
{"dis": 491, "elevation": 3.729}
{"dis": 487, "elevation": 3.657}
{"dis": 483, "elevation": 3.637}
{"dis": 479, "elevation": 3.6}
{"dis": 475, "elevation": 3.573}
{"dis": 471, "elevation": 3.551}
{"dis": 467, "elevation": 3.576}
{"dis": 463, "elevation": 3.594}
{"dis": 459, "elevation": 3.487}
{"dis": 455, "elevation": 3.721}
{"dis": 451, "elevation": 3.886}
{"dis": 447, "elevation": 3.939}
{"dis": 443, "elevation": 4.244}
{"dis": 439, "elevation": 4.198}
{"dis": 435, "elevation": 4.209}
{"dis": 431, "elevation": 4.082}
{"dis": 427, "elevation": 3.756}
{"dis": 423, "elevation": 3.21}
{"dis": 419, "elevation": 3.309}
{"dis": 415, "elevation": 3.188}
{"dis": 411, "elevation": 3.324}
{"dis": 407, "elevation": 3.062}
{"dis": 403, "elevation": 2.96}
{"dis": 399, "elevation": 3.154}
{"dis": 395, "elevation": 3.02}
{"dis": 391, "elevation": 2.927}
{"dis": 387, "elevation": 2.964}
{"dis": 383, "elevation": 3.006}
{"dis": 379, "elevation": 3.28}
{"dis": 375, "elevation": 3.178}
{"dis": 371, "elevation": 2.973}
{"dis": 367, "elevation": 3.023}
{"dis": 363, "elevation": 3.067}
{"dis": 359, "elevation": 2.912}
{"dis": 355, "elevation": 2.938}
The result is 2.3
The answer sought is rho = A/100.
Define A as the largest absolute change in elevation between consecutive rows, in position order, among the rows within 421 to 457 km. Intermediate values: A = 0.55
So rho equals 0.0055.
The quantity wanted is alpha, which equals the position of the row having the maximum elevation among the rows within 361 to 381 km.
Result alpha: 379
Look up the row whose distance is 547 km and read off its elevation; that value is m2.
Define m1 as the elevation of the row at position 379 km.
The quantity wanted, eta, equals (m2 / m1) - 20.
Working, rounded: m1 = 3.28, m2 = 3.765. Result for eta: -18.9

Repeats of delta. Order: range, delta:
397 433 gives 2.4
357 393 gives 2.4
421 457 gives 2.8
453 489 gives 3.8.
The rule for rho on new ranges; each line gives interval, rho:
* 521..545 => 0.0039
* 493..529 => 0.0039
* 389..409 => 0.0019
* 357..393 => 0.0027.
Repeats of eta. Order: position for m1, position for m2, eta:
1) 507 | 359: -19.2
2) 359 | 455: -18.7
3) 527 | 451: -19.0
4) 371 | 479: -18.8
